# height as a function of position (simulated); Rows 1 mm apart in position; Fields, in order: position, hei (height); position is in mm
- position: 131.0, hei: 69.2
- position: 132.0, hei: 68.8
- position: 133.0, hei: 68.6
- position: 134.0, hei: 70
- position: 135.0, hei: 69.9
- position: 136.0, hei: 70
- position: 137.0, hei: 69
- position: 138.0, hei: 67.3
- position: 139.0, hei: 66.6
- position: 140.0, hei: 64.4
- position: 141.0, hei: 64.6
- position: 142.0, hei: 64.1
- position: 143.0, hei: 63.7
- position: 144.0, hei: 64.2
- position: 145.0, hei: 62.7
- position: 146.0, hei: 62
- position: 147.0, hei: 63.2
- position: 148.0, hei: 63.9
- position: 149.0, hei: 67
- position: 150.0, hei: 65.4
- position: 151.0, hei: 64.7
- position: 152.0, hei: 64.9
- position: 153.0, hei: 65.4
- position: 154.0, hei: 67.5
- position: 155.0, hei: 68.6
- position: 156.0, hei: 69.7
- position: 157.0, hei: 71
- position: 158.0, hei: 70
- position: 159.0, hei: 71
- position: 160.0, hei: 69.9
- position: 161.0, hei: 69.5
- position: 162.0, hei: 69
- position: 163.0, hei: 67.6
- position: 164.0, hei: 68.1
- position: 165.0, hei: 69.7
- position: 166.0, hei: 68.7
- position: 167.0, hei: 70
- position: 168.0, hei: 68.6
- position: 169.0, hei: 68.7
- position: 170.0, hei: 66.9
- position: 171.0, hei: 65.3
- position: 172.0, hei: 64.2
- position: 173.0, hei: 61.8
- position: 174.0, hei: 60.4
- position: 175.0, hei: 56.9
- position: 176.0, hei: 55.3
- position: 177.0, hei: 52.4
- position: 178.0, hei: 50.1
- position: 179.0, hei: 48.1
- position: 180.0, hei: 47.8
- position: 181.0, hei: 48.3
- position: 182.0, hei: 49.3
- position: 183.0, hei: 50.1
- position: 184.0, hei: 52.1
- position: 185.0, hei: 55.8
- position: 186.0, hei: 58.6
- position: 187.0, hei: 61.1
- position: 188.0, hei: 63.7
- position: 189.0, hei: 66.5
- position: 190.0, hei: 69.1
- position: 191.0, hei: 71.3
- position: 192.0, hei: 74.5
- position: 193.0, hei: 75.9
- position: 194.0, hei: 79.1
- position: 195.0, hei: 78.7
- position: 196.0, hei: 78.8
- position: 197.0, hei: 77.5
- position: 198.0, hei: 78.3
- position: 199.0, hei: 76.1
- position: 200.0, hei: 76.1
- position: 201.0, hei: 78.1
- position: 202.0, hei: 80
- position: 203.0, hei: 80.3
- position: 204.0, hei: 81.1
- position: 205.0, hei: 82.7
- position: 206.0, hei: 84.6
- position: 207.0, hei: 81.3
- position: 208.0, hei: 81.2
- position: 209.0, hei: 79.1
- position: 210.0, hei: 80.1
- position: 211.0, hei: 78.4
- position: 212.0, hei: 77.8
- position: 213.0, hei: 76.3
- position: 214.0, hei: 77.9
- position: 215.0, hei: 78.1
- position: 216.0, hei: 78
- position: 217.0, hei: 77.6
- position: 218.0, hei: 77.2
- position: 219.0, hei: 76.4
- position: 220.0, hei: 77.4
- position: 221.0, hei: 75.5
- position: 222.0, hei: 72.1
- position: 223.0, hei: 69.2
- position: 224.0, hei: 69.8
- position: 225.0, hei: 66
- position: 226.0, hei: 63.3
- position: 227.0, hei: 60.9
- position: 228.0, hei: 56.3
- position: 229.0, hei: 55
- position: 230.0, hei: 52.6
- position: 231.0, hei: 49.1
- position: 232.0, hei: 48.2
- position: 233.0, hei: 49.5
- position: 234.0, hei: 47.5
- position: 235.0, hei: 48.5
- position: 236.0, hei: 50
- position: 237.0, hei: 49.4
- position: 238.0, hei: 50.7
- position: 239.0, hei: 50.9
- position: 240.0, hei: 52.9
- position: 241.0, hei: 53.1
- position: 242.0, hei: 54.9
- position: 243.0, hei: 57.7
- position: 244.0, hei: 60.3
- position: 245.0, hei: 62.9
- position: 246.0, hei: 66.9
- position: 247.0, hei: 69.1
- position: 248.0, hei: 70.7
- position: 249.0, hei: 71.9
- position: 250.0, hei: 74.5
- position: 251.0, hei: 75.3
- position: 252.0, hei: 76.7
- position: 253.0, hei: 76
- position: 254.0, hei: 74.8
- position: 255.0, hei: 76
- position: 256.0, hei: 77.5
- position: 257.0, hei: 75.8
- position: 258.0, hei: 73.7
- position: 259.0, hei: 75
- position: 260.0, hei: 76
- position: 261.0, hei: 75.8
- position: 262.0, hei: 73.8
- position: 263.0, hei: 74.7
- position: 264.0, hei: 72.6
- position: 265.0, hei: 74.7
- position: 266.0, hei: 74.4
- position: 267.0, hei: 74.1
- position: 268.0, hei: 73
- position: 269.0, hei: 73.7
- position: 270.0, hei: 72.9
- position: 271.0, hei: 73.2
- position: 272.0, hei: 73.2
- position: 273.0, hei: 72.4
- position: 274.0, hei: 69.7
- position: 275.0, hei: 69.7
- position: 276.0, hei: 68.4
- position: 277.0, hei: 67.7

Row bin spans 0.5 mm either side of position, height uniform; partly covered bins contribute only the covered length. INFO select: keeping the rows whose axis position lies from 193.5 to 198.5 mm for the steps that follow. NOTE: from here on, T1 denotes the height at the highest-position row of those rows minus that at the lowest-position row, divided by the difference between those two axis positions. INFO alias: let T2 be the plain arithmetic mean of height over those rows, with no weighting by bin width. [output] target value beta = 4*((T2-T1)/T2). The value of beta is 4.01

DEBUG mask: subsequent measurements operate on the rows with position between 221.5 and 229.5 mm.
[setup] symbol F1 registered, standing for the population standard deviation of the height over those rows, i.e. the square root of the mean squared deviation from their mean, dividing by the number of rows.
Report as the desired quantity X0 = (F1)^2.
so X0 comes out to 35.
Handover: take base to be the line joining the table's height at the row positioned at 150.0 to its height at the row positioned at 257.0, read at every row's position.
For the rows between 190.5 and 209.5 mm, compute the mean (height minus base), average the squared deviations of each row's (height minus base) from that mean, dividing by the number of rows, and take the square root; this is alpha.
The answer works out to 2.6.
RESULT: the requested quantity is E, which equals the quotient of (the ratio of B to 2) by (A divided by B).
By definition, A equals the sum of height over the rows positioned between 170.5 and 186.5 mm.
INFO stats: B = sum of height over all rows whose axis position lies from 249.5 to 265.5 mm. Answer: 825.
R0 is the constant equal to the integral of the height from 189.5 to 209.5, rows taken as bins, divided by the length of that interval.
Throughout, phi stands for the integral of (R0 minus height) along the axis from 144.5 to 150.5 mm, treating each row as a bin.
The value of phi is 85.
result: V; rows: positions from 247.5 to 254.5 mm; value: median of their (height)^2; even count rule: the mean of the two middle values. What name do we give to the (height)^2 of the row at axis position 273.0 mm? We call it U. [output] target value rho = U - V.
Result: -353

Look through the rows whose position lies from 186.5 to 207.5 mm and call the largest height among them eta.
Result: 84.6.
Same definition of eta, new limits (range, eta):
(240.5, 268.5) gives 77.5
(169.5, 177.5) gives 66.9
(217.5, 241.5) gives 77.4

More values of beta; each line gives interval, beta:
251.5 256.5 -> 3.99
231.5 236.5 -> 3.96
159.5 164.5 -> 4.03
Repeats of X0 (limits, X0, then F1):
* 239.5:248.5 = 42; 6.5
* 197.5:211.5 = 5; 2.3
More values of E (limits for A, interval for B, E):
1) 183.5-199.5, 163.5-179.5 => 443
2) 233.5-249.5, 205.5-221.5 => 861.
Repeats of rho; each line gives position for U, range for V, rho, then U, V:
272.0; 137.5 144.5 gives 1211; 5358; 4147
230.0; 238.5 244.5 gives -150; 2767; 2917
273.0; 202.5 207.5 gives -1368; 5242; 6610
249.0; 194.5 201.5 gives -930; 5170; 6100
